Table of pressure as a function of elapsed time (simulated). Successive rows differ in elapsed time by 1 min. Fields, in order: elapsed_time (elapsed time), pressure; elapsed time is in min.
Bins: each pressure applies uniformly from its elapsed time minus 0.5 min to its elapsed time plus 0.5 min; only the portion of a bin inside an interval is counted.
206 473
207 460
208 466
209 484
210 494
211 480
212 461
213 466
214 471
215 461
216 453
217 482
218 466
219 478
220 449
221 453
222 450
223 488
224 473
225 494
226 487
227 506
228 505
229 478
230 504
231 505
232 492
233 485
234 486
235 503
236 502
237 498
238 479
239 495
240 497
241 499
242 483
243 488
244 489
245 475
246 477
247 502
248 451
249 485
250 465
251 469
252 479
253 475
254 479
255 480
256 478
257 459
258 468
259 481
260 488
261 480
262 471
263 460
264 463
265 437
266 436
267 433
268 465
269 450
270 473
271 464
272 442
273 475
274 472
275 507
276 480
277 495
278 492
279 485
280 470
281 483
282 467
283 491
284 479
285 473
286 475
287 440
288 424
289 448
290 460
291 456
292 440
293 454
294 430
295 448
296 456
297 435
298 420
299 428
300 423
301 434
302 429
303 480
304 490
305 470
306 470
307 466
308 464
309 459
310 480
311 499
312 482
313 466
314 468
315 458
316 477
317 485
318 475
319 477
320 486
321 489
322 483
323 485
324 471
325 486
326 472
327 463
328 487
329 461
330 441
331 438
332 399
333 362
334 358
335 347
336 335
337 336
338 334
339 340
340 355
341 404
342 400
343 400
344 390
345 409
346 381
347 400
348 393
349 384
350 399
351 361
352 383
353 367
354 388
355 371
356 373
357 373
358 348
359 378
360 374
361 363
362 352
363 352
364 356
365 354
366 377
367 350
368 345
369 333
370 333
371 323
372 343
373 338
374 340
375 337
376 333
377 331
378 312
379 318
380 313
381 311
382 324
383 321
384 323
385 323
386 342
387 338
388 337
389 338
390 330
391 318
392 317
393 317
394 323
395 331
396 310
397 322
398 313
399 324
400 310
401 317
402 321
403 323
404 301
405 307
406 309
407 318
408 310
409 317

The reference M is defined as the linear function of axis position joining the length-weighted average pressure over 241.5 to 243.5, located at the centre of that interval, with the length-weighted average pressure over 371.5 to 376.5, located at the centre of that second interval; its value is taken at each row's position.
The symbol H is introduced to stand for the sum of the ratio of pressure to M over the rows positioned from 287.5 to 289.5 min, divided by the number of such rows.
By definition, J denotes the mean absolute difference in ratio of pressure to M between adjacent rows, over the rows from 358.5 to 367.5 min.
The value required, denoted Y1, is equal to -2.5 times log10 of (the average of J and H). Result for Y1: 0.717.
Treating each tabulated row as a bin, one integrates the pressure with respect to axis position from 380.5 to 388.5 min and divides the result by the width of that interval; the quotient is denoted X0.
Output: 327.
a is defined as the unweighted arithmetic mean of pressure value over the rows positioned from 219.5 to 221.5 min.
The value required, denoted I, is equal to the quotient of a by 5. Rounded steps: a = 451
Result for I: 90.2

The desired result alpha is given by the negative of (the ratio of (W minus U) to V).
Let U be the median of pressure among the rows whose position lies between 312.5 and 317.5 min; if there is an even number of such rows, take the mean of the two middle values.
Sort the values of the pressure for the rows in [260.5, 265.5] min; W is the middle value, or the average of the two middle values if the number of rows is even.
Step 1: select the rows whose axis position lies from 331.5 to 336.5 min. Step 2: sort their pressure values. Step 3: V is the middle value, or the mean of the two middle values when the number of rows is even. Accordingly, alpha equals 0.01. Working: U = 468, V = 358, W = 463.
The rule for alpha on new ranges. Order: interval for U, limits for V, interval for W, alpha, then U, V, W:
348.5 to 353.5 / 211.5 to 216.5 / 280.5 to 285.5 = -0.21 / 383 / 461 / 479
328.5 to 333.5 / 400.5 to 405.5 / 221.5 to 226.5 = -0.15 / 438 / 317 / 487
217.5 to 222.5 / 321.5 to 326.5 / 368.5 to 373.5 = 0.25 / 453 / 483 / 333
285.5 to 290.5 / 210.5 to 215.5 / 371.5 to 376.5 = 0.24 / 448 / 466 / 338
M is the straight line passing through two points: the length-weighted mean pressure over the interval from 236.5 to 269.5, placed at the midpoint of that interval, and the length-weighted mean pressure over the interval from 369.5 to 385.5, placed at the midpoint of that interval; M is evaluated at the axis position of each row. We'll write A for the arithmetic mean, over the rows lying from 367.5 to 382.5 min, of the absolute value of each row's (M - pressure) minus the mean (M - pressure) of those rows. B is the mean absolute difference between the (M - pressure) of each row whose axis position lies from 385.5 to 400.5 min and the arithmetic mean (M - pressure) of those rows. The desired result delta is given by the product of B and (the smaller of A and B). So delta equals 43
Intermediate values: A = 7.5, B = 6.6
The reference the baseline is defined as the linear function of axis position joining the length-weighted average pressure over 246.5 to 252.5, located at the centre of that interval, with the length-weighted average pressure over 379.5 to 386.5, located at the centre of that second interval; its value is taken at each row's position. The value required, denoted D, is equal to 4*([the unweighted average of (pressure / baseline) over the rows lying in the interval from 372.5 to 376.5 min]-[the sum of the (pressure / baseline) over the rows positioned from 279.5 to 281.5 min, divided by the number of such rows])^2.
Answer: 0.019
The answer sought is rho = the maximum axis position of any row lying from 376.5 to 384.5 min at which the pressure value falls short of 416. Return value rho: 384 min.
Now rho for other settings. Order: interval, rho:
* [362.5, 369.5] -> 369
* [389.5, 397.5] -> 397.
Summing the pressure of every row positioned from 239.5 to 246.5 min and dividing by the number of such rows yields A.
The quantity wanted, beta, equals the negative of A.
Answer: -487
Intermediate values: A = 487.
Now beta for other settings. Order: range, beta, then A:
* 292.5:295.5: -444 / 444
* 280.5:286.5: -478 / 478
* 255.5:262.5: -475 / 475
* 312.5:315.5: -464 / 464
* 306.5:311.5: -474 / 474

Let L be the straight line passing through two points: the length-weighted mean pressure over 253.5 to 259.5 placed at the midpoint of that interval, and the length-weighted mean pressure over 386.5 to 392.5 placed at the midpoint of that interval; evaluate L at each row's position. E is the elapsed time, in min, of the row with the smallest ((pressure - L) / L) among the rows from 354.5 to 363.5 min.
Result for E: 358 min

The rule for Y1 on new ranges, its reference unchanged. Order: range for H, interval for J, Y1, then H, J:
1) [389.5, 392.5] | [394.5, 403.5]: 0.709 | 1.01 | 0.033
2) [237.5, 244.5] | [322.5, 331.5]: 0.706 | 1.01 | 0.038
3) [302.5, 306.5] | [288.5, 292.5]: 0.581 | 1.15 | 0.024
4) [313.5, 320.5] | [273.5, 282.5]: 0.539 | 1.18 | 0.036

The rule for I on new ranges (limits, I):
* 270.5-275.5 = 94.4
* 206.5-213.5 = 94.6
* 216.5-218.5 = 94.8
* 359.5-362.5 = 72.6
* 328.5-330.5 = 90.2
